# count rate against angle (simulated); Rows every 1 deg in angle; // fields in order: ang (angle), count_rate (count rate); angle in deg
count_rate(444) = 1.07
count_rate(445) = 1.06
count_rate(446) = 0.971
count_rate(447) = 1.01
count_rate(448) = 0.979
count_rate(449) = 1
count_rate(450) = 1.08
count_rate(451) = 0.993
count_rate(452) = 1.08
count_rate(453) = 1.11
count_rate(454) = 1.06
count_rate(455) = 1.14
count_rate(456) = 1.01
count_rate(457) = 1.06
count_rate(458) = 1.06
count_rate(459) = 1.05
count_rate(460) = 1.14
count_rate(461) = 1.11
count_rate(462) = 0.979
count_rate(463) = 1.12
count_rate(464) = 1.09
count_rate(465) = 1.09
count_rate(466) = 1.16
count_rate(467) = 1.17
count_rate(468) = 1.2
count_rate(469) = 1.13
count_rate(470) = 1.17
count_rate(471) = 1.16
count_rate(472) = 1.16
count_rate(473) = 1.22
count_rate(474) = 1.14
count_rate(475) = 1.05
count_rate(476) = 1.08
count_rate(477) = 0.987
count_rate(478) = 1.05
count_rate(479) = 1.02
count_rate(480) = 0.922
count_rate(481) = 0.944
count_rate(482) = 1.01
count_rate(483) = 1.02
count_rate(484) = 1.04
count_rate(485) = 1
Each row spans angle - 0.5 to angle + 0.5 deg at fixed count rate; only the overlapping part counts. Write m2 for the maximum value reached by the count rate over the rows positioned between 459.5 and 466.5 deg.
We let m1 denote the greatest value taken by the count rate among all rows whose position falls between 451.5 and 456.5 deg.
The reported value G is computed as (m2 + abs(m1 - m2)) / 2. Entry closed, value 0.590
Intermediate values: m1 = 1.14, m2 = 1.16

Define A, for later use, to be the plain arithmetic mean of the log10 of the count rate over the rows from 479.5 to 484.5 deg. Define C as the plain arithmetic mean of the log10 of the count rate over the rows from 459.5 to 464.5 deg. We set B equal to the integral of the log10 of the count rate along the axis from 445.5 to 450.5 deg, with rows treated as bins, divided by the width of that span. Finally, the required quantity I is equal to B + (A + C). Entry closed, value 0.03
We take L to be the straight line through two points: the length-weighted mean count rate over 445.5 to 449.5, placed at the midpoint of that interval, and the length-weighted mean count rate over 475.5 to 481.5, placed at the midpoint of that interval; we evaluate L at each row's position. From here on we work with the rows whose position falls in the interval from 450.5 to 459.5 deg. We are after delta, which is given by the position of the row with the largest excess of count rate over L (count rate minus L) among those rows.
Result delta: 455 deg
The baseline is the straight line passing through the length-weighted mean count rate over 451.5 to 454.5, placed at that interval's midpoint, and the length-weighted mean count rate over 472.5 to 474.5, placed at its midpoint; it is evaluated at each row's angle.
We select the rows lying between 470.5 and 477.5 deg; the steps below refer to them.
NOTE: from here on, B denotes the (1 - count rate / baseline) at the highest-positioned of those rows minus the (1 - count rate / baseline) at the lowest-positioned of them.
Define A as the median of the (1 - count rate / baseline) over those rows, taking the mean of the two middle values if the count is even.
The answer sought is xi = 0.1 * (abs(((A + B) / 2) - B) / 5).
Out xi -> 0.0013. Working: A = 0.036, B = 0.168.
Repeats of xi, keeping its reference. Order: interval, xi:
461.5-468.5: 0.0018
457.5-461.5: 0.0006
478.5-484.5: 0.0017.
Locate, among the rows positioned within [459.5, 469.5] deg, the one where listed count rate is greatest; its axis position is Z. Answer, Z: 468 deg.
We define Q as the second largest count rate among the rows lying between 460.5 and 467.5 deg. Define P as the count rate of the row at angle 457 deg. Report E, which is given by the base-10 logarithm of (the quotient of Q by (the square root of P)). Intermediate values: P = 1.06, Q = 1.16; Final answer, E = 0.052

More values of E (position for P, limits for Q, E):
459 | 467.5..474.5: 0.069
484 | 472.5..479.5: 0.048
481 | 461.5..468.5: 0.081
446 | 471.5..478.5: 0.071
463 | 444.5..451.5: 0.001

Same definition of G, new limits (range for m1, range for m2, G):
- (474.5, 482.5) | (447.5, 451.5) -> 0.540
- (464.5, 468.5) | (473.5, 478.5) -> 0.600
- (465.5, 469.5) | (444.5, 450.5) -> 0.600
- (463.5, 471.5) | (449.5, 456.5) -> 0.600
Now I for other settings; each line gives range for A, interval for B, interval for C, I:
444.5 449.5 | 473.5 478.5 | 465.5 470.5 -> 0.09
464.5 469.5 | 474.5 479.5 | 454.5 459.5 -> 0.10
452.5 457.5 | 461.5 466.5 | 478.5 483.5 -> 0.06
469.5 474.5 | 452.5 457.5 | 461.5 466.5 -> 0.14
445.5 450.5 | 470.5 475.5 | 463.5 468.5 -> 0.12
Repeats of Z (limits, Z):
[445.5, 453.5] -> 453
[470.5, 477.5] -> 473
